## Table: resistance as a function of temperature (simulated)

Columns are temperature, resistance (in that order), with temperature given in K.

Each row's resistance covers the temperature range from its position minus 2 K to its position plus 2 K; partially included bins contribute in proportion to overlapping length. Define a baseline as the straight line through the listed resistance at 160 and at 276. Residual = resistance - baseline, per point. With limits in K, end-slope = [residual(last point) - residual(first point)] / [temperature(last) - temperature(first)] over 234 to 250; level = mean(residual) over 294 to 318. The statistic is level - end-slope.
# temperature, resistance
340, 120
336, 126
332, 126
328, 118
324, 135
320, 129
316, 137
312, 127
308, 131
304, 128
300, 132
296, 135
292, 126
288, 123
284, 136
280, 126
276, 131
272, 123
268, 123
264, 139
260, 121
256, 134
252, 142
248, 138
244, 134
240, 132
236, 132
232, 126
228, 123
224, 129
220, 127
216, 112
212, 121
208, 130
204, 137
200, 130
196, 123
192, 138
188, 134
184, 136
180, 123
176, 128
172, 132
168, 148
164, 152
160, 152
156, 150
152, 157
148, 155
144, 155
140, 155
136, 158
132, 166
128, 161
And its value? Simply 5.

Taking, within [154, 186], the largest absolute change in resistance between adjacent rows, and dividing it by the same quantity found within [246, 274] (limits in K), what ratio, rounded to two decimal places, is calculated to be 0.89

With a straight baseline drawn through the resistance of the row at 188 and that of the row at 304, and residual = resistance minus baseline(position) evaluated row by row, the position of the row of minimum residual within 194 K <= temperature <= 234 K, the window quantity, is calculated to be 216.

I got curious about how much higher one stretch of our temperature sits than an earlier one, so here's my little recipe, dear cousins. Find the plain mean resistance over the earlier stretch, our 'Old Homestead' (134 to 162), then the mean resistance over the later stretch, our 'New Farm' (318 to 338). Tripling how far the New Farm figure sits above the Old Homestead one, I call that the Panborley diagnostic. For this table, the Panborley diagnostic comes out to -83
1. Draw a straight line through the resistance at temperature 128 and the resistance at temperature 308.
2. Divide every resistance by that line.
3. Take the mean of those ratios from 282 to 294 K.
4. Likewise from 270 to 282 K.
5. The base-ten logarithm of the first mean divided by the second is 0.012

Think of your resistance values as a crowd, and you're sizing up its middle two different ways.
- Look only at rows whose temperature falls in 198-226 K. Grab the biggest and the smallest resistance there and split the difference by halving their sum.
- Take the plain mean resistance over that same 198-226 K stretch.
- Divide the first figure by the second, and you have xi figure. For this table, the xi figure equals 0.98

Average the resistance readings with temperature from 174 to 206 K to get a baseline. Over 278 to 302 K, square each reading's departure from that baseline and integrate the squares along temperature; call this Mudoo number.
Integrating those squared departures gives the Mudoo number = 632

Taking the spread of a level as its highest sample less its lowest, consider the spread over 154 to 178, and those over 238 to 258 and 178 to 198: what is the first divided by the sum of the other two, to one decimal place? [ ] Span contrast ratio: 1.0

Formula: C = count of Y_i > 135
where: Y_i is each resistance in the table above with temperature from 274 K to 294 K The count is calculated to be 1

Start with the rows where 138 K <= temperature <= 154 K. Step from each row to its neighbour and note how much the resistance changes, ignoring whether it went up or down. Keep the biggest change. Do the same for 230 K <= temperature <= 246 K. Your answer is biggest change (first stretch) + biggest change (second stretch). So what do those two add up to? 8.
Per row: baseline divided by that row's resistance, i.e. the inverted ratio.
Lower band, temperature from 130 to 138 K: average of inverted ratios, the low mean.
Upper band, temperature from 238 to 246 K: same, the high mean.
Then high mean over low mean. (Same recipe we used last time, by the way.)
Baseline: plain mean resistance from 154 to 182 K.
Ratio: 1.22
